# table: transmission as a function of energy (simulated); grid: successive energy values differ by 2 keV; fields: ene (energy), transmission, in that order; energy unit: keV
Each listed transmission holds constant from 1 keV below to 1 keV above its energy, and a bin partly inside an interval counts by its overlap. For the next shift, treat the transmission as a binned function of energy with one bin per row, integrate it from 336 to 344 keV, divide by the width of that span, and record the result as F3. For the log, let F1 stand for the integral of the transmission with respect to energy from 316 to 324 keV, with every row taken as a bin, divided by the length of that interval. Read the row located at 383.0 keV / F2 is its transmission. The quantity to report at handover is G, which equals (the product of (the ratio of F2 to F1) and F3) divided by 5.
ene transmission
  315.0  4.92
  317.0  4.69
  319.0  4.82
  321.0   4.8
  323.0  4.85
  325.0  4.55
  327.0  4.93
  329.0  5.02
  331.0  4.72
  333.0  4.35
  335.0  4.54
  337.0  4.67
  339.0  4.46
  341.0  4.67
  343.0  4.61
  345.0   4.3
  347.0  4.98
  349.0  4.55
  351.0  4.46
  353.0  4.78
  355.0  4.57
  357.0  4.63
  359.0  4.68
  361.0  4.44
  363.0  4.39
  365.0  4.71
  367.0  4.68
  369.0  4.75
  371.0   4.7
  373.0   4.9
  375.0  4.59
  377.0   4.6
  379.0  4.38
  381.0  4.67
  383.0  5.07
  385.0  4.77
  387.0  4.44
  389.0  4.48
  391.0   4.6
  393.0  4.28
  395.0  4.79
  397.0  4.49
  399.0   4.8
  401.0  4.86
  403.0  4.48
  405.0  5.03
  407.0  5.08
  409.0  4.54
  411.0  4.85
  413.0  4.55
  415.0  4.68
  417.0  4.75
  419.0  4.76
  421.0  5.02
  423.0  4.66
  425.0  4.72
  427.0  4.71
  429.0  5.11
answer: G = 0.97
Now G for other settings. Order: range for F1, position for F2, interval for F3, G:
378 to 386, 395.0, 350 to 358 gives 0.94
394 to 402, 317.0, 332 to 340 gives 0.89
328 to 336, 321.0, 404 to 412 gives 1.00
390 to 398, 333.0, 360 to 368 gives 0.87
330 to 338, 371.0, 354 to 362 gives 0.94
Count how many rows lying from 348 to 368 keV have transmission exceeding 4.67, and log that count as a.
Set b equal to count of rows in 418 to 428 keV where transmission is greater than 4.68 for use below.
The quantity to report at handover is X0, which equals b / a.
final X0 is 1.00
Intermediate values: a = 4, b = 4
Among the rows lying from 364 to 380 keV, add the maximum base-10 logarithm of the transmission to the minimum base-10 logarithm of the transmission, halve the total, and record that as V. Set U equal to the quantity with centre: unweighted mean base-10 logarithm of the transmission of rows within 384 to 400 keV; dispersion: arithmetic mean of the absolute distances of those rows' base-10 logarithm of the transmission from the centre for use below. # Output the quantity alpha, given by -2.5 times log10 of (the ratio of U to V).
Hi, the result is 4.11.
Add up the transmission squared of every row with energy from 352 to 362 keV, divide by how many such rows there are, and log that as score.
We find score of 21.4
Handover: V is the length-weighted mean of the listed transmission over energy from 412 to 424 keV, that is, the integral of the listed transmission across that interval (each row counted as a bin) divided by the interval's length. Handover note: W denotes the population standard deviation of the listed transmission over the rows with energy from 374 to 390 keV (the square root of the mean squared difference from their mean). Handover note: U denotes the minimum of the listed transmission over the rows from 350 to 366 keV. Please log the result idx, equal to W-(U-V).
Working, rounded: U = 4.39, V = 4.74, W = 0.206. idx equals 0.55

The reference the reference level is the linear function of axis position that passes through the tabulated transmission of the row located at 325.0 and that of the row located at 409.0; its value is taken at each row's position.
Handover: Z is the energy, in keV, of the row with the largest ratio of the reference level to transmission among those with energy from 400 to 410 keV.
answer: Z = 403.0 keV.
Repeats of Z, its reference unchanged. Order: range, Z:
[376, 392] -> 379.0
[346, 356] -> 351.0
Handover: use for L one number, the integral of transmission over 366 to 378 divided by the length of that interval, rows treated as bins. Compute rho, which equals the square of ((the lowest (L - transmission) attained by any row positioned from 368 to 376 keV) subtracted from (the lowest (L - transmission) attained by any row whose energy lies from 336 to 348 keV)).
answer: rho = 0.01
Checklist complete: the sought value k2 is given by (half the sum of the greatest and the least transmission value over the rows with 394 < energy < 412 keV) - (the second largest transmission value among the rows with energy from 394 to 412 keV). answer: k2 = -0.250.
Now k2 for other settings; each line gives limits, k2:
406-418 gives -0.040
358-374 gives -0.105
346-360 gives -0.060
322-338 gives -0.245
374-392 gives -0.045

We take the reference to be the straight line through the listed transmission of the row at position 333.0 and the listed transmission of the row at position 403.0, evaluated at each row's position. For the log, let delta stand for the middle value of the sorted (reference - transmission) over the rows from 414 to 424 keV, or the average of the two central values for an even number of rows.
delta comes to -0.24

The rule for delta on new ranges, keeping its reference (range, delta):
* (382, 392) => -0.14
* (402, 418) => -0.21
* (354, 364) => -0.18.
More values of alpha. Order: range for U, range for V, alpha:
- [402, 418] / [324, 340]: 4.01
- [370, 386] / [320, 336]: 4.20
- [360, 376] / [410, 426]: 4.37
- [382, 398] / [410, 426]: 3.93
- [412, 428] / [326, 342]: 4.86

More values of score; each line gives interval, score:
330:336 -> 20.6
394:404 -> 22.0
